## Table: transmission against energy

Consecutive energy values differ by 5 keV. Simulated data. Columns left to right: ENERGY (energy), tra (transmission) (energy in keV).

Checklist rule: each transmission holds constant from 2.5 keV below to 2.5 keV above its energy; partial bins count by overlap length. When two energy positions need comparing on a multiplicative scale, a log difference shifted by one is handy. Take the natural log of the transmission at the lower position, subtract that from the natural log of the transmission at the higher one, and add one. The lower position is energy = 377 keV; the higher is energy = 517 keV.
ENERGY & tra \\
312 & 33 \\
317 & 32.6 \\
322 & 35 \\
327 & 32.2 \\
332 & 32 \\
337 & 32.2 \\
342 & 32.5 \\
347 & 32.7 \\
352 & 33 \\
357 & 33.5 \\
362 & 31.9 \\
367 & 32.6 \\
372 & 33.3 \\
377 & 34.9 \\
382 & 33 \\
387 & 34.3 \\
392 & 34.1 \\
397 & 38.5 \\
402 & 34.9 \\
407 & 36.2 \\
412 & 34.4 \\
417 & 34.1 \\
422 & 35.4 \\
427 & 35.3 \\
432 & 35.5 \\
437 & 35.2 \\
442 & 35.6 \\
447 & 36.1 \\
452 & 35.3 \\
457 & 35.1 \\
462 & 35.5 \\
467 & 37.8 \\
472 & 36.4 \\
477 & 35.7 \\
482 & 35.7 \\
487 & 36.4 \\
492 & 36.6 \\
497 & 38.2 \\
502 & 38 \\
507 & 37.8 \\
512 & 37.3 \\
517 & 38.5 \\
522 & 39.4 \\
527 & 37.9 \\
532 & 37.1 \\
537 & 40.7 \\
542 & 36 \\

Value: 1.10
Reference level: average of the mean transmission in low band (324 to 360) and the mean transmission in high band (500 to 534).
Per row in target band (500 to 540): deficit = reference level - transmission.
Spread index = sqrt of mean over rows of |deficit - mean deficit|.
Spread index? 0.95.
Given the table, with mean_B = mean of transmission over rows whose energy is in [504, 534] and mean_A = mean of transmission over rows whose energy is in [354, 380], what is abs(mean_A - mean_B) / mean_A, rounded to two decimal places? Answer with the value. 0.14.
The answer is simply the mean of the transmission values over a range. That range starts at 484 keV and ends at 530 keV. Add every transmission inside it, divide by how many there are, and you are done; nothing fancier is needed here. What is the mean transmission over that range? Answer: 37.8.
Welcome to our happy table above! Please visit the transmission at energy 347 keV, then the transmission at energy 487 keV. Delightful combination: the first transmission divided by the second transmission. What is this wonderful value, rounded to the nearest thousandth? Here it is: 0.898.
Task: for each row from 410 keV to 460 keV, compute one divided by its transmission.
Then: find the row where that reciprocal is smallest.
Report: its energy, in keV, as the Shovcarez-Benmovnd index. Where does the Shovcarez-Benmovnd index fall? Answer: 447 keV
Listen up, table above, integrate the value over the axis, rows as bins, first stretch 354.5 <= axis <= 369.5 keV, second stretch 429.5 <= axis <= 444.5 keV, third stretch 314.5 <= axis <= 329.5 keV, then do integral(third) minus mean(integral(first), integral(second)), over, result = -12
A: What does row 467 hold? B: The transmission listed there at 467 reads 37.8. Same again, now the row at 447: 36.1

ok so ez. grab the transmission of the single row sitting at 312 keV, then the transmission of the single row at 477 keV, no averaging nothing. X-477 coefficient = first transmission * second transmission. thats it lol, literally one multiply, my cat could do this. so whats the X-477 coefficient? 1178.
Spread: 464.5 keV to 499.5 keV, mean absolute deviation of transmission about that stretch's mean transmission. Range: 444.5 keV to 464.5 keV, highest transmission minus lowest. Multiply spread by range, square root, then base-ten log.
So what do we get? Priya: -0.06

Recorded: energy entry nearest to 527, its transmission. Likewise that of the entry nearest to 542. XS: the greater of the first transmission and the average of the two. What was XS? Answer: 37.9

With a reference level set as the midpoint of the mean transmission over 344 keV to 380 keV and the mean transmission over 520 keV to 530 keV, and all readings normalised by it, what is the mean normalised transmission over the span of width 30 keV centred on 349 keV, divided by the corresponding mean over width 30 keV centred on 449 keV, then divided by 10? 0.0920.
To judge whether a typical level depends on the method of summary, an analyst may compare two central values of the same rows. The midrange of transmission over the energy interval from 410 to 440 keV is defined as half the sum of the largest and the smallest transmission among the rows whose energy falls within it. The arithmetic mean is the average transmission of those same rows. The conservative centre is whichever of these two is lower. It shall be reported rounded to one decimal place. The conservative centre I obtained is 34.8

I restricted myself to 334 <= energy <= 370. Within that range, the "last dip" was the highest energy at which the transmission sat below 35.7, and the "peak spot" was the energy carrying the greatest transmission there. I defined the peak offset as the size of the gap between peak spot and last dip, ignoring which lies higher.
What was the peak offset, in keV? 10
